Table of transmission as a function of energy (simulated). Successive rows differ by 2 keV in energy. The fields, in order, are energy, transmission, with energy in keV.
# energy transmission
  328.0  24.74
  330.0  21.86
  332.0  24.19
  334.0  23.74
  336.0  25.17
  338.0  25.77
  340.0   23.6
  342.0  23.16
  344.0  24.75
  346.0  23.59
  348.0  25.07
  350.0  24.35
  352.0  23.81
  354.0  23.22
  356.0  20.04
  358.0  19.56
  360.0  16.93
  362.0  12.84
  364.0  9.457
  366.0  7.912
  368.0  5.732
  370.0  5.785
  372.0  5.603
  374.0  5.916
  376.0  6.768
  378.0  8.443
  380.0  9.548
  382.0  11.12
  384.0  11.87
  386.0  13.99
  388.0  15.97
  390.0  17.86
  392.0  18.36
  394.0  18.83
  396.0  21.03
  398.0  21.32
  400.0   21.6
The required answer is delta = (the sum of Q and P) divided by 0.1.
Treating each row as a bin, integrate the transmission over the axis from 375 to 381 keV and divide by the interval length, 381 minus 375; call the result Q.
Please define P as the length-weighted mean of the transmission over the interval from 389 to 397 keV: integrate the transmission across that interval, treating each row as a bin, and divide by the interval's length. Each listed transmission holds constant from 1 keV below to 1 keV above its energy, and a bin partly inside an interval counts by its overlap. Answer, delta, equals 273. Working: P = 19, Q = 8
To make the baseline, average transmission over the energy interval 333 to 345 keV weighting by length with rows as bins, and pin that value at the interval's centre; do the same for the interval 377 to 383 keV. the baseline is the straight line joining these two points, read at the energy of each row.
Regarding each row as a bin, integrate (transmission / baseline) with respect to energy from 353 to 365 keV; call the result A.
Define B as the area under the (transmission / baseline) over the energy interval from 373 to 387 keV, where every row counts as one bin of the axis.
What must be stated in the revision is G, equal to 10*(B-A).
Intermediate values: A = 12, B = 15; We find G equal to 32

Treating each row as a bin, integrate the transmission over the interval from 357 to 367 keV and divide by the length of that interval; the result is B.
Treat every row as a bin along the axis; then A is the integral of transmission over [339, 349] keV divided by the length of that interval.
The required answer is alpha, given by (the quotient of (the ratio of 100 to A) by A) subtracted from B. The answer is 13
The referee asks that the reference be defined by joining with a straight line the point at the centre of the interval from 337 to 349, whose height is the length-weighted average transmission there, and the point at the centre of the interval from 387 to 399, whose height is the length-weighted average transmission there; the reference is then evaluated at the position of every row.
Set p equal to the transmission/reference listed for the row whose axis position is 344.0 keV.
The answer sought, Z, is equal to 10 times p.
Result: 10.2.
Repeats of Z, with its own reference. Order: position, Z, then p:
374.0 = 2.8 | 0.3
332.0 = 9.5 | 0.9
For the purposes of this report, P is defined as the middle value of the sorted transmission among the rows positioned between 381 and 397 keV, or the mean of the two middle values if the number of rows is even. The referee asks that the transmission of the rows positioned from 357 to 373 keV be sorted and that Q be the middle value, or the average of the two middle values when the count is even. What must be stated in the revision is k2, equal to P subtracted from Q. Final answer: -8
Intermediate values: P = 17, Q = 9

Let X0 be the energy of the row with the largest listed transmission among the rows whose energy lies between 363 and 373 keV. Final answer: 364.0 keV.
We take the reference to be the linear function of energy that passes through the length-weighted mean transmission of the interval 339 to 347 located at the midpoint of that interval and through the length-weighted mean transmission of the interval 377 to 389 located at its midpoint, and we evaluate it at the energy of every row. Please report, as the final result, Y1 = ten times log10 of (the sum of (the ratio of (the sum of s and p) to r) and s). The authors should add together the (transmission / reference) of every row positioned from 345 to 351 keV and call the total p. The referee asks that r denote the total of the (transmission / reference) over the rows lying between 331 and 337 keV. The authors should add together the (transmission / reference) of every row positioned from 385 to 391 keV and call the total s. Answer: 8.8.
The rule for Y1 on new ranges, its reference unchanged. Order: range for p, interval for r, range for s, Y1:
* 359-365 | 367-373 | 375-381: 7.5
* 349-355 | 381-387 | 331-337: 6.7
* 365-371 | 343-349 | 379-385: 5.9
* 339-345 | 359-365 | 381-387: 7.9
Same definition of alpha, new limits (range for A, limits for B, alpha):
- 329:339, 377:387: 11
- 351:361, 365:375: 6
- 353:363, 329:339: 24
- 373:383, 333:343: 23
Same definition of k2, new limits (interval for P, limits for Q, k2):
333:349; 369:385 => -17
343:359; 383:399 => -6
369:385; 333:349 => 17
